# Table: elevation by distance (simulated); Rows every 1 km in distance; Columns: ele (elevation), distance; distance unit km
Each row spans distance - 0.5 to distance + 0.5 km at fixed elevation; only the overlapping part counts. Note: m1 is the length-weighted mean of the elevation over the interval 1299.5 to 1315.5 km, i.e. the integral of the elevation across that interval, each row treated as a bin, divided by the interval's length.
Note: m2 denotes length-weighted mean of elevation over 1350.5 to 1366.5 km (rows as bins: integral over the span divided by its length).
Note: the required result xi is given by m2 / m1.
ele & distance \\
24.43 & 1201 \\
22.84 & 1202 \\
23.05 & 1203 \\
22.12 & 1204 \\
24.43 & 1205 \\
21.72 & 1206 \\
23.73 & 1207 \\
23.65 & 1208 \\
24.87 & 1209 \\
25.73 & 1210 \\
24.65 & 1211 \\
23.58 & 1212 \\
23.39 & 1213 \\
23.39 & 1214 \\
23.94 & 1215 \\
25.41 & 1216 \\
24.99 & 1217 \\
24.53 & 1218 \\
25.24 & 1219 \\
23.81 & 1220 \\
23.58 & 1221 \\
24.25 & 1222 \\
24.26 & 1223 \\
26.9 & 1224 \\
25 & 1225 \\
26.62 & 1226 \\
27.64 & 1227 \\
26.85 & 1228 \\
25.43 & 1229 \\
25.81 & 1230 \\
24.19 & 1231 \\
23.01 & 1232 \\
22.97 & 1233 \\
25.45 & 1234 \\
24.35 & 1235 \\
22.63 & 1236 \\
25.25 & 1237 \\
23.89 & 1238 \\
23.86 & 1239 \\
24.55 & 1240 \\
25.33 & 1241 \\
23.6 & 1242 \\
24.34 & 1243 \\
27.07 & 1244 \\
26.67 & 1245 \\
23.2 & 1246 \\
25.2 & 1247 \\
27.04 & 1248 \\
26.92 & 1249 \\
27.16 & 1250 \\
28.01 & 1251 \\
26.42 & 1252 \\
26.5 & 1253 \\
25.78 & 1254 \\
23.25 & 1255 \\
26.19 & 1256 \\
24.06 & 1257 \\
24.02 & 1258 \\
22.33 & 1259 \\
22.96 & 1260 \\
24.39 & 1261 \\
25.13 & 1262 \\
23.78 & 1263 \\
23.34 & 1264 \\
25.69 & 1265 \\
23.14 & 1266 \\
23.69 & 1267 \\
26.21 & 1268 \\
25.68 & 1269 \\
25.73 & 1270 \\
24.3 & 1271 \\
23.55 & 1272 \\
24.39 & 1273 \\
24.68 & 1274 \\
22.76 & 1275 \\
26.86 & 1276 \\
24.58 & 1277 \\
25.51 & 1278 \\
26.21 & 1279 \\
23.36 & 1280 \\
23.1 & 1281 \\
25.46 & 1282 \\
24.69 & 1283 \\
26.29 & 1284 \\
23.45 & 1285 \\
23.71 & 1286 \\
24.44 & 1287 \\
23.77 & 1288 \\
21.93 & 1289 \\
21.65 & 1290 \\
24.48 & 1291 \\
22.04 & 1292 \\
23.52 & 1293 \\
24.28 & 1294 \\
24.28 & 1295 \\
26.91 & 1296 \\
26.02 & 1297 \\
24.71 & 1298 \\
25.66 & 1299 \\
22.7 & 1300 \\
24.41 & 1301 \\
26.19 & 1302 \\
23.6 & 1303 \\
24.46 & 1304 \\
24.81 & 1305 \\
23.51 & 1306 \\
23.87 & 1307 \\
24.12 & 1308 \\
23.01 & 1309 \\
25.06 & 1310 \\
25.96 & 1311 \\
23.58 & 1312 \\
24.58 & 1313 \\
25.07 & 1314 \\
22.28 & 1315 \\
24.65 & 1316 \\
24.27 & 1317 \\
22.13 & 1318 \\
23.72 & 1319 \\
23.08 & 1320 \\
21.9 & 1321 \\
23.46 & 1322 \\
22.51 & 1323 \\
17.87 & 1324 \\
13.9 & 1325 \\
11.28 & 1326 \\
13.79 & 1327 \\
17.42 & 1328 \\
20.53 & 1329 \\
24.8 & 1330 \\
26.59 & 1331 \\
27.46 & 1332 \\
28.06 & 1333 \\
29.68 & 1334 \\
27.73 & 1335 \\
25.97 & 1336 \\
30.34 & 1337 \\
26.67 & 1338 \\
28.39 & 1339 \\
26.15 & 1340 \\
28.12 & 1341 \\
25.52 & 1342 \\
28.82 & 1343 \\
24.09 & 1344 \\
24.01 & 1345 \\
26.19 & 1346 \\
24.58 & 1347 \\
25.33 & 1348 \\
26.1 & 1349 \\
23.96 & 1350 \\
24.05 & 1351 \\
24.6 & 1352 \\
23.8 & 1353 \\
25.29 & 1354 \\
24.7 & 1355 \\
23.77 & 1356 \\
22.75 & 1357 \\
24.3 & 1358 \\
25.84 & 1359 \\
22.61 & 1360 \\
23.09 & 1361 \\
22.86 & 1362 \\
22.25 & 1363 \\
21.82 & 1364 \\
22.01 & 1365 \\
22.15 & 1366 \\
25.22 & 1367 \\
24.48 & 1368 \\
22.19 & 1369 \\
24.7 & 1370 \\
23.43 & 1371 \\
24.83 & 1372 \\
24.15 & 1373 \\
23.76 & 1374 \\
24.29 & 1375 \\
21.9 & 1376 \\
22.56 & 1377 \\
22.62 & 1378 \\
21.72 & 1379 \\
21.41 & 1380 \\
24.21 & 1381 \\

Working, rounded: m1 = 24.2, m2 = 23.5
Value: 0.97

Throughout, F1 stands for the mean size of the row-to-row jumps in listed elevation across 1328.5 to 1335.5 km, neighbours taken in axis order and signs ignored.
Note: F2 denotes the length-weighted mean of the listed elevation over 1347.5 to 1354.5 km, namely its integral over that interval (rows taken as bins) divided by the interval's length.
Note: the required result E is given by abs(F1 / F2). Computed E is 0.075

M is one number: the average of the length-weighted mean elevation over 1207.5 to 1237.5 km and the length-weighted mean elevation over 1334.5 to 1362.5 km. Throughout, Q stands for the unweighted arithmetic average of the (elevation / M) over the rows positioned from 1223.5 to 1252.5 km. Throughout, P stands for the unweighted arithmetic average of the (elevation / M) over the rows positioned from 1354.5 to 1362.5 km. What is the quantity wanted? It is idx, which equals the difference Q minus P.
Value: 0.06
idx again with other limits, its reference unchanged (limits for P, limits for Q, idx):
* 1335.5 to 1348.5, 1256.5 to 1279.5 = -0.08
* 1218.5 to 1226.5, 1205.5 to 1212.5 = -0.04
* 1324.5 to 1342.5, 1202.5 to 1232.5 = 0.02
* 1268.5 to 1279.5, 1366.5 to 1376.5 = -0.04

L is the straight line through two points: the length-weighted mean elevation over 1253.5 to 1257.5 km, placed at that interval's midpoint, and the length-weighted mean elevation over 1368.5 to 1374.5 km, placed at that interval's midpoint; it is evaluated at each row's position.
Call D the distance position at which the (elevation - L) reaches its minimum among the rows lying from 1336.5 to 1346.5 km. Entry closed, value 1345 km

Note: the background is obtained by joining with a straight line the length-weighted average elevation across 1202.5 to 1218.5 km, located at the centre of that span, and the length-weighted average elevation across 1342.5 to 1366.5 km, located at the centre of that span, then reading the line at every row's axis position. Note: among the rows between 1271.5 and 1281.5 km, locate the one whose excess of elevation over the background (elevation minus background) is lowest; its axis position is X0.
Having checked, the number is 1275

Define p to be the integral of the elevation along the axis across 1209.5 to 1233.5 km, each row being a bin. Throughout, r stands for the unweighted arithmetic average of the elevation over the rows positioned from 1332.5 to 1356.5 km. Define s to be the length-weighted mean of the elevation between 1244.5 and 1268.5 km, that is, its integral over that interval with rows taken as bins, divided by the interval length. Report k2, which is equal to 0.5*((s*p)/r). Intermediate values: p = 595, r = 26.1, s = 25.0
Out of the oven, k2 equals 286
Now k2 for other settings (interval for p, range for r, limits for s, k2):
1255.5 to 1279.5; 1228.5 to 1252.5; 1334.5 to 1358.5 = 301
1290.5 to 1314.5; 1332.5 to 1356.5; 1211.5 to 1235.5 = 279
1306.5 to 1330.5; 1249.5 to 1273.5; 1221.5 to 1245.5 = 263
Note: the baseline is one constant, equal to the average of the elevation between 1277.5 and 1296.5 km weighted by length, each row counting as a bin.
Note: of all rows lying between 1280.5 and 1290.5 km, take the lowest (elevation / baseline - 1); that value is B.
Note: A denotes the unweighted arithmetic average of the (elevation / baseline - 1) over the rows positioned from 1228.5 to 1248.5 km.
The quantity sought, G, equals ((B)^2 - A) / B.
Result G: 0.1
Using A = 0.022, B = -0.10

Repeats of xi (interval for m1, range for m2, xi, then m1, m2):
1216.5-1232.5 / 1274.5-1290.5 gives 0.96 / 25.1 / 24.2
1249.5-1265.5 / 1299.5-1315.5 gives 0.97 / 24.9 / 24.2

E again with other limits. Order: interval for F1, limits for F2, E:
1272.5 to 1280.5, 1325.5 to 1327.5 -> 0.149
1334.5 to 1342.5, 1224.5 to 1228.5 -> 0.099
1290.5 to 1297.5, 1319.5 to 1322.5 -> 0.060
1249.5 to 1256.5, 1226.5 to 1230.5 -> 0.055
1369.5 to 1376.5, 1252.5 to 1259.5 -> 0.045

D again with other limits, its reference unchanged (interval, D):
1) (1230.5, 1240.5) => 1236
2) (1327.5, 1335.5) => 1328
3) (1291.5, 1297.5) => 1292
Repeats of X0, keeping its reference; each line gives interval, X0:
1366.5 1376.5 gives 1376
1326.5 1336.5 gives 1327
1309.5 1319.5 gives 1318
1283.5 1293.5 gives 1290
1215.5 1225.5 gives 1221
